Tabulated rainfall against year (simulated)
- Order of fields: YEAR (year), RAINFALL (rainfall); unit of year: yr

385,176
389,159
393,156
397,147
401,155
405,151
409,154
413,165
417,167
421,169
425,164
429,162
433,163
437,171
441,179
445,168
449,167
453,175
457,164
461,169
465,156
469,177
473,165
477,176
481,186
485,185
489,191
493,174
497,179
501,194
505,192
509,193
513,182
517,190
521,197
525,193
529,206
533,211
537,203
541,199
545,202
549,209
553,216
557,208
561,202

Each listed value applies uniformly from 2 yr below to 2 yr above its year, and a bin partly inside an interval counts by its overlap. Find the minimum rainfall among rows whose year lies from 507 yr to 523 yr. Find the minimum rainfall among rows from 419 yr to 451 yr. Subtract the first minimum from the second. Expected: -20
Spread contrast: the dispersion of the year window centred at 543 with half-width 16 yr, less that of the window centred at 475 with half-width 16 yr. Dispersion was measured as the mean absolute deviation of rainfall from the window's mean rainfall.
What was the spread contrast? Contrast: -5.0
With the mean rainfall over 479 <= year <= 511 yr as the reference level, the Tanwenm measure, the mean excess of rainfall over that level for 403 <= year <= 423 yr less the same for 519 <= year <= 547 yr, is -40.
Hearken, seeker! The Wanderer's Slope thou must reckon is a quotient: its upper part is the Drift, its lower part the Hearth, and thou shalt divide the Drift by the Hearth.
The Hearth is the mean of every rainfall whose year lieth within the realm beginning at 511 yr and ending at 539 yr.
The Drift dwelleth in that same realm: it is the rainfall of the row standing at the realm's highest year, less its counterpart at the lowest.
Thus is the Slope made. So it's 0.11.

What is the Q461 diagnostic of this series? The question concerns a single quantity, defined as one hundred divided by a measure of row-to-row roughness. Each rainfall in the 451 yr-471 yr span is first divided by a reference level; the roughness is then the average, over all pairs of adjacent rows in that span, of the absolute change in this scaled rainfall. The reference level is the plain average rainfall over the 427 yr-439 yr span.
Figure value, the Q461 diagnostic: 1323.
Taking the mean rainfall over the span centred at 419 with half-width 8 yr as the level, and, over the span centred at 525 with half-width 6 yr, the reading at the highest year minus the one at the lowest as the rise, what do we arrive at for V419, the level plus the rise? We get 175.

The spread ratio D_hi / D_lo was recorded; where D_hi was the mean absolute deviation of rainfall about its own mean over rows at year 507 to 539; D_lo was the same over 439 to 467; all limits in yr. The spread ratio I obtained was 1.42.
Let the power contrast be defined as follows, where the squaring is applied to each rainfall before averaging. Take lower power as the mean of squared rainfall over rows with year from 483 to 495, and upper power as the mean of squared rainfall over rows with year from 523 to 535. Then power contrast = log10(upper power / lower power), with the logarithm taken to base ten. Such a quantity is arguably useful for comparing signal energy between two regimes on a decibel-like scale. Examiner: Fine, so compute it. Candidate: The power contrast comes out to 0.09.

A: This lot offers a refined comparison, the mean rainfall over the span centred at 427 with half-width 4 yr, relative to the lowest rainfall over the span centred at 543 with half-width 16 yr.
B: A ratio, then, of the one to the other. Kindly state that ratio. 0.82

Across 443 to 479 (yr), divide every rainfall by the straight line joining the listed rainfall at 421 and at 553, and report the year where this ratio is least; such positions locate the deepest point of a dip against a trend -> 465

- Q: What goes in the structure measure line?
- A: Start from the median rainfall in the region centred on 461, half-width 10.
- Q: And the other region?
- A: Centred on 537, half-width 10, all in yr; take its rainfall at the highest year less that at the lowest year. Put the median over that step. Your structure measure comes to -42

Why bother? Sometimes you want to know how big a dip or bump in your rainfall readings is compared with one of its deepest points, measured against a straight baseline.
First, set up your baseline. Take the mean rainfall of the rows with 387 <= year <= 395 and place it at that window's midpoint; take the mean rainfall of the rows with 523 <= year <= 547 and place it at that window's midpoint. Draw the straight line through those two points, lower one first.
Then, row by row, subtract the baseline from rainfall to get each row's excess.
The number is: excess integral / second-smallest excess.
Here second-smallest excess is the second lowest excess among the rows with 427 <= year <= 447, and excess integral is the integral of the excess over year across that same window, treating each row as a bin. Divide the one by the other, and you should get 8.8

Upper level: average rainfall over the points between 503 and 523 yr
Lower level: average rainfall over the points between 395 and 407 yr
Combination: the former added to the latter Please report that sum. 342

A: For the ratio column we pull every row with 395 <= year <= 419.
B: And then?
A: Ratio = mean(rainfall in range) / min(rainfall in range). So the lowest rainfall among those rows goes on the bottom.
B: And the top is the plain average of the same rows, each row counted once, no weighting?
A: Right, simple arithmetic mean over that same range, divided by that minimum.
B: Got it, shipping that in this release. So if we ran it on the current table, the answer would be 1.06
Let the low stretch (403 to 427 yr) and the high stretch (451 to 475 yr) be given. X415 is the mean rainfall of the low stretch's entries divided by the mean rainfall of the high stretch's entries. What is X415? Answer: 0.96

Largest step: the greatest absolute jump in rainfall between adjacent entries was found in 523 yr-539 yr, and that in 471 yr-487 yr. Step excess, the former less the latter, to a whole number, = 2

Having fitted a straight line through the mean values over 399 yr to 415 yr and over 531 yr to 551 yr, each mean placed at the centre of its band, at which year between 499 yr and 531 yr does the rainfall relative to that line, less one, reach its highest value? 529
